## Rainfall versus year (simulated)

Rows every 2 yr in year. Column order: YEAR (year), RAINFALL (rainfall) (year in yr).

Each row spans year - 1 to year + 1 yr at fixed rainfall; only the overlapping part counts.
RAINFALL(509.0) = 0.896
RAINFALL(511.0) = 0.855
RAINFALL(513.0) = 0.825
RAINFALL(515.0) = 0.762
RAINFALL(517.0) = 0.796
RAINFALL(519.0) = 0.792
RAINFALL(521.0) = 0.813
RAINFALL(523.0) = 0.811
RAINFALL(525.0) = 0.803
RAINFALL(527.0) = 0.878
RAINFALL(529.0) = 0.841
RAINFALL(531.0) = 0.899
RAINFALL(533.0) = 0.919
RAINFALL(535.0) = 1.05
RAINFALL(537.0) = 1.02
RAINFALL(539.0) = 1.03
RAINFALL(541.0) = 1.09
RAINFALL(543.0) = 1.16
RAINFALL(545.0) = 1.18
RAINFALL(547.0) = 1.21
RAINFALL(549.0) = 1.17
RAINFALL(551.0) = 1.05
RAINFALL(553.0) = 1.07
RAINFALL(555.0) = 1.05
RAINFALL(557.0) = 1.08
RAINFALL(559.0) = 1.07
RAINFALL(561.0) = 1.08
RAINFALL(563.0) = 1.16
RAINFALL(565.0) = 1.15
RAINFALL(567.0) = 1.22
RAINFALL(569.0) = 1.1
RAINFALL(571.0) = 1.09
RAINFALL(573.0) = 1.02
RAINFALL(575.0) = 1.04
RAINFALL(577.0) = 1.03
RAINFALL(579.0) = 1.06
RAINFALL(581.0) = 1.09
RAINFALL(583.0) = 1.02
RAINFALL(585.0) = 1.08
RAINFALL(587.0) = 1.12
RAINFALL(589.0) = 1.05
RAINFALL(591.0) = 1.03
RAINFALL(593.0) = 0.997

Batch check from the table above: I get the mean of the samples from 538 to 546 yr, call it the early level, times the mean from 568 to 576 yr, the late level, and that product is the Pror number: 1.18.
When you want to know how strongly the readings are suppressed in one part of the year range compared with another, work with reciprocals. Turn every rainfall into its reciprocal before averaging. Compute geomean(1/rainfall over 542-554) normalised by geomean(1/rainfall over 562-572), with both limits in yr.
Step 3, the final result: 1.00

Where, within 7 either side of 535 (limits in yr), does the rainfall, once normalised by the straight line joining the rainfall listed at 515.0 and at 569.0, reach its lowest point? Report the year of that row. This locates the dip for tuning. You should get 529.0 yr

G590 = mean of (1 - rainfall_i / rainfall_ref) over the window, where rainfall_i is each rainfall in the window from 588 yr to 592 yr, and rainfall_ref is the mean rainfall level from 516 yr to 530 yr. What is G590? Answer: -0.27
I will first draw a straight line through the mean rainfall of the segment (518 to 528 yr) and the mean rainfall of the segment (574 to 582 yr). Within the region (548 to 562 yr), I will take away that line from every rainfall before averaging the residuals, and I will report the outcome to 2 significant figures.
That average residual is 0.12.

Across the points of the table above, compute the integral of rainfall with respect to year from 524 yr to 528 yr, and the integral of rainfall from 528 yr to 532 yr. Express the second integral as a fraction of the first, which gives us 1.04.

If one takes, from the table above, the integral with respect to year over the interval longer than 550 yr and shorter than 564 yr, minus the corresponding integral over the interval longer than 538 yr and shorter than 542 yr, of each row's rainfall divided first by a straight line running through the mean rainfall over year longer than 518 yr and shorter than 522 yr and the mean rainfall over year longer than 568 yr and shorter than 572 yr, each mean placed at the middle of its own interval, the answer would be 10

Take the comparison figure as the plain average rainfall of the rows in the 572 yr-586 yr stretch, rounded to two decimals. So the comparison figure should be 1.05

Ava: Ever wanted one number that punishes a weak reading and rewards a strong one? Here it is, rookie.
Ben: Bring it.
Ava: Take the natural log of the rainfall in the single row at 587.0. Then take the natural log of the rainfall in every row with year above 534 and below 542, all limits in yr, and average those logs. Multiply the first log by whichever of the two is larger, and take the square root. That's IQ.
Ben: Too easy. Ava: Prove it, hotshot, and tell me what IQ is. 0.113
